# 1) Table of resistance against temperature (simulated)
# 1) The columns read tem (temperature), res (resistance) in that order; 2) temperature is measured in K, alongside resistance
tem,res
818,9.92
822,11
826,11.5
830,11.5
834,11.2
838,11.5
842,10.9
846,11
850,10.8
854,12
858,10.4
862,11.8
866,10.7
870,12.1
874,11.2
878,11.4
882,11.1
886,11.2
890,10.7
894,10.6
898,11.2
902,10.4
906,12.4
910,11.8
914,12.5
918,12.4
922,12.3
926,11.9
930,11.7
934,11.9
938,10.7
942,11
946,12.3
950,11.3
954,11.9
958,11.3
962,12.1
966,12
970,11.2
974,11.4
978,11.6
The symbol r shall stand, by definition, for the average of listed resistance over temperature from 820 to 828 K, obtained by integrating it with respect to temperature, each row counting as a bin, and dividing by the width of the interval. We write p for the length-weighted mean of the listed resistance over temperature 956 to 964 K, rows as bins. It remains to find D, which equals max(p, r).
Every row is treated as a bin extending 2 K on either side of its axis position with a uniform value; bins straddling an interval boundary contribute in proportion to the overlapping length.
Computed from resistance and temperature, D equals 11.7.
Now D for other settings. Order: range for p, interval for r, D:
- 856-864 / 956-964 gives 11.7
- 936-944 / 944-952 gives 11.8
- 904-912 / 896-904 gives 12.1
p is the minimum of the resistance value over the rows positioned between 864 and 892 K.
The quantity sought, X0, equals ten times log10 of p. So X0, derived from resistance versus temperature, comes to 10.3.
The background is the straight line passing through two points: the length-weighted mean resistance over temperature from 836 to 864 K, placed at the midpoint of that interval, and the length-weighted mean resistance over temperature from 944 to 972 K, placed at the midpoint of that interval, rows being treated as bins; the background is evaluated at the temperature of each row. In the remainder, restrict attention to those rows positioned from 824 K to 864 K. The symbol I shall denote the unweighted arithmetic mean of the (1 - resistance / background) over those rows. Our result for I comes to -0.008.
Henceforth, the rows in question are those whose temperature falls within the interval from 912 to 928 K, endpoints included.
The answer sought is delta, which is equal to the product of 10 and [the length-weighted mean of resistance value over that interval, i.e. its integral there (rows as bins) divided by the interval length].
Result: 123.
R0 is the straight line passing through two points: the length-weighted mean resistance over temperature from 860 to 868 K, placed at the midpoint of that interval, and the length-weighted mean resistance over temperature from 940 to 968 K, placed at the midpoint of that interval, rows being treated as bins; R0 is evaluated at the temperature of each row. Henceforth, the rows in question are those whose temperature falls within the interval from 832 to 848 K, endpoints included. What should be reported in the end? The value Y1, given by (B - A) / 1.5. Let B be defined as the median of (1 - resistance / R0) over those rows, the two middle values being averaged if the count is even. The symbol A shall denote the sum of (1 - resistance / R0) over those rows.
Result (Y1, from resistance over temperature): 0.01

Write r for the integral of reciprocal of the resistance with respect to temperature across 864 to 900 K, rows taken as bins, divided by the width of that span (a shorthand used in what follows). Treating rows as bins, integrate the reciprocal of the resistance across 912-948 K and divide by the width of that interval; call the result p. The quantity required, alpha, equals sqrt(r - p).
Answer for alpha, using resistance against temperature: 0.073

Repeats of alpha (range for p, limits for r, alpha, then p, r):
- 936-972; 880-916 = 0.042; 0.0869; 0.0887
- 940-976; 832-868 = 0.061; 0.0862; 0.0899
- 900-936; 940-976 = 0.046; 0.0841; 0.0862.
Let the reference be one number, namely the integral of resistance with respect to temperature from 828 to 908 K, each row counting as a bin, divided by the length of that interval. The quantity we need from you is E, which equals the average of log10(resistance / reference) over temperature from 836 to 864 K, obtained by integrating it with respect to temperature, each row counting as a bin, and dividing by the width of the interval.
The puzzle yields -0.001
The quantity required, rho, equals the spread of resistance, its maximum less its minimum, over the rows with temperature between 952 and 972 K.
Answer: 0.9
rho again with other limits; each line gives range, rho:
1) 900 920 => 2.1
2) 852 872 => 1.7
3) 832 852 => 0.7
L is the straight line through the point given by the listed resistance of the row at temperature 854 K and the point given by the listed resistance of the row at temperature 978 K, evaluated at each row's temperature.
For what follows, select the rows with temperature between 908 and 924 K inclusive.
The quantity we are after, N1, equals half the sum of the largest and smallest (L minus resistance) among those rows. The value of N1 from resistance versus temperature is -0.34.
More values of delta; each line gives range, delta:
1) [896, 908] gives 113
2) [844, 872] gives 113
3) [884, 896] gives 108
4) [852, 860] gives 112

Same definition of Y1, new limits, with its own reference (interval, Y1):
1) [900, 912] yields -0.01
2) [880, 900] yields -0.11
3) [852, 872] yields 0.01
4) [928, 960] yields -0.06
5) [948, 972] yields -0.03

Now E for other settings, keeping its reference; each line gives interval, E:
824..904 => -0.002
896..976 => 0.018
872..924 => 0.010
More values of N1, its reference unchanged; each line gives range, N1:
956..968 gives -0.04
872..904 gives 0.98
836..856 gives 0.61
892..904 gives 1.05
